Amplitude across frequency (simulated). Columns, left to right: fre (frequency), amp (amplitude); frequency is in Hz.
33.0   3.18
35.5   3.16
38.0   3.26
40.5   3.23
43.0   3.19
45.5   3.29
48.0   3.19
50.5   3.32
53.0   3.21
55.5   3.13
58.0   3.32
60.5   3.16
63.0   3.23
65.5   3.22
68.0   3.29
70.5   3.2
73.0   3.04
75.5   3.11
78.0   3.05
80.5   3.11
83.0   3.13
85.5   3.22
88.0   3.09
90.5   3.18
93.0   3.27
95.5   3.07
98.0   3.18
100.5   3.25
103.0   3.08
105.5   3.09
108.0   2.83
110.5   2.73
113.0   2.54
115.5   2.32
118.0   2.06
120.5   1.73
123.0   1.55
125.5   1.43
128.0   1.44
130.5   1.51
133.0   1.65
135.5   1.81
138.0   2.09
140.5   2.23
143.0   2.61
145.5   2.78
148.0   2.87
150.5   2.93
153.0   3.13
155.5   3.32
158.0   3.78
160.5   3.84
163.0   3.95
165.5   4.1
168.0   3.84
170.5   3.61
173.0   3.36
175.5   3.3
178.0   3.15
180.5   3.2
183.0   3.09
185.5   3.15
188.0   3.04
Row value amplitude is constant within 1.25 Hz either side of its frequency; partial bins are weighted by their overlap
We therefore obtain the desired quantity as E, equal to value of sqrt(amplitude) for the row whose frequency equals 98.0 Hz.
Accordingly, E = 1.78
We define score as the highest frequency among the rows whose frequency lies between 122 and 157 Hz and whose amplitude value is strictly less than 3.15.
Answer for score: 153.0 Hz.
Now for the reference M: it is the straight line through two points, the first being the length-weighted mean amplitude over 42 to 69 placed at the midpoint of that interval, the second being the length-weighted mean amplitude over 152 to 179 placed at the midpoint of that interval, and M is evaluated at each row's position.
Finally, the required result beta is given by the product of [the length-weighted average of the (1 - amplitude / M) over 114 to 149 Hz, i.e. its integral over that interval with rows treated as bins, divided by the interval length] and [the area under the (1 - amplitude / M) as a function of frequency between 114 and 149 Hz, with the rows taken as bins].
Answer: 6.3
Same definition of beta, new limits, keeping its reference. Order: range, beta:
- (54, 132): 2.1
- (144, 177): 0.0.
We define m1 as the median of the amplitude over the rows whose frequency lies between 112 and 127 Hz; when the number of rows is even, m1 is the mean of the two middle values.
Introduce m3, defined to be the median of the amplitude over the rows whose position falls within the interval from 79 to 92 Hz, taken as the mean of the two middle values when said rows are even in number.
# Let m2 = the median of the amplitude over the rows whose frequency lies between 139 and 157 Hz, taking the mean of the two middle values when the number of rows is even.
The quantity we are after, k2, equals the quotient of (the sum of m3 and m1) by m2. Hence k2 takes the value 1.8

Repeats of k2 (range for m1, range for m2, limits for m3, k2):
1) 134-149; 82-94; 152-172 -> 2.0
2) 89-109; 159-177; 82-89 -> 1.6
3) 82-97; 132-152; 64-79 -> 2.6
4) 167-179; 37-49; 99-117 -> 1.9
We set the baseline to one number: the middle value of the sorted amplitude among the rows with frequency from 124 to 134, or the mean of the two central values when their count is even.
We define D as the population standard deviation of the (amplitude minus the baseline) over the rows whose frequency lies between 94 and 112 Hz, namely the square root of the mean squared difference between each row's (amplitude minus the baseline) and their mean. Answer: 0.17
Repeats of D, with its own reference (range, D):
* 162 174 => 0.26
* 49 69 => 0.07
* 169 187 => 0.16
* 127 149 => 0.52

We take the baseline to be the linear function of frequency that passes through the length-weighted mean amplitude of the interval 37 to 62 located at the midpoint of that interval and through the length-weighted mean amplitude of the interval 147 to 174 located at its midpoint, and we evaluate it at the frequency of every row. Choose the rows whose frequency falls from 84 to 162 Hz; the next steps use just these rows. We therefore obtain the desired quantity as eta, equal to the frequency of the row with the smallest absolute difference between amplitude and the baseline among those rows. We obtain 93.0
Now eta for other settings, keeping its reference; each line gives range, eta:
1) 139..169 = 155.5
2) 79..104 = 93.0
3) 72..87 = 85.5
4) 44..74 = 68.0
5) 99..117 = 100.5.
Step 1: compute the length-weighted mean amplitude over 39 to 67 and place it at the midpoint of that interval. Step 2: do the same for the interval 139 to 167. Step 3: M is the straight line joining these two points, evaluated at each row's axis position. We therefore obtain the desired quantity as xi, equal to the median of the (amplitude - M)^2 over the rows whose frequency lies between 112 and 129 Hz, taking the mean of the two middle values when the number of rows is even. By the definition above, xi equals 2.2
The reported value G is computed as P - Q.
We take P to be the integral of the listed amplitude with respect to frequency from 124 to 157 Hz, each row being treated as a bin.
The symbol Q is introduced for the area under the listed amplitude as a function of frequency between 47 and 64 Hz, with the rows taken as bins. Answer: 21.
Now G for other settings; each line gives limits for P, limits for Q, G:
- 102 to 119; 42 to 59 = -10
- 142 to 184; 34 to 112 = -105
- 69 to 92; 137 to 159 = 9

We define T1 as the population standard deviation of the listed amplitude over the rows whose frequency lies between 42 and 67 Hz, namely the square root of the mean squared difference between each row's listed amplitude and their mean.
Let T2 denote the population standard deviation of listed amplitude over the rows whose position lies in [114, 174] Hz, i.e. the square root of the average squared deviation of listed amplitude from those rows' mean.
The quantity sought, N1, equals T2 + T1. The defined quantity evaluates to 0.95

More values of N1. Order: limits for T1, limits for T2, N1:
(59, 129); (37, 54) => 0.64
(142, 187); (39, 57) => 0.48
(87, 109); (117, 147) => 0.56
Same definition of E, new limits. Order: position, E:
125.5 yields 1.20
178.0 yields 1.77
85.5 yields 1.79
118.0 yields 1.44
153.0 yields 1.77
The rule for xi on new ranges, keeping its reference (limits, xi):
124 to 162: 0.4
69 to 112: 0.0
